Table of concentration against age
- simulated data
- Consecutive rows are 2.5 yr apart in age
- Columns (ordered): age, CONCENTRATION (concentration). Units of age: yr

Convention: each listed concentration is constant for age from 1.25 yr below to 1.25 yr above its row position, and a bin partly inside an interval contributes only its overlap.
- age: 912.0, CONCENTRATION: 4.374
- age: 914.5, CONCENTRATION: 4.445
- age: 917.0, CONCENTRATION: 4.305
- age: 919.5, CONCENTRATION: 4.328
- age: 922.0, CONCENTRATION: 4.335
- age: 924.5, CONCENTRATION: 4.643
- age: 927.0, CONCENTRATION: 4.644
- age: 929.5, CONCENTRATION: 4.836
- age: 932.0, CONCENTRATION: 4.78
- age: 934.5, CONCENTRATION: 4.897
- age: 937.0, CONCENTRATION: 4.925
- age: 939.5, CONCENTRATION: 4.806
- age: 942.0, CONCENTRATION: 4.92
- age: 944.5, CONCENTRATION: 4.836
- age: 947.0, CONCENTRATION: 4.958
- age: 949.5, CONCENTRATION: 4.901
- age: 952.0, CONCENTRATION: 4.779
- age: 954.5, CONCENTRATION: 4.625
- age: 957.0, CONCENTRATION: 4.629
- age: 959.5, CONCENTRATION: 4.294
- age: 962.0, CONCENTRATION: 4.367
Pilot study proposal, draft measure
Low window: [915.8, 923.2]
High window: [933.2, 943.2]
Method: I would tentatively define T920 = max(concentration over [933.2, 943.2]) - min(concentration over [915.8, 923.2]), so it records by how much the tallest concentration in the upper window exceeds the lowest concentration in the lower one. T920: 0.620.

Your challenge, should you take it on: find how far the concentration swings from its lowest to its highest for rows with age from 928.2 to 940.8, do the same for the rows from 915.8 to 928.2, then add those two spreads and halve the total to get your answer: 0.242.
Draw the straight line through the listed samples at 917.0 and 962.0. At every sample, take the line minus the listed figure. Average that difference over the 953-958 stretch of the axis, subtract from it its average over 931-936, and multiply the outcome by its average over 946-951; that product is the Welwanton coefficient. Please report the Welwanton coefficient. -0.14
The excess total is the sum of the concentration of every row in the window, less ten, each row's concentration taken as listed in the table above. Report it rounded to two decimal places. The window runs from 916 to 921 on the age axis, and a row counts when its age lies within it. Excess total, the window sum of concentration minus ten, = -1.37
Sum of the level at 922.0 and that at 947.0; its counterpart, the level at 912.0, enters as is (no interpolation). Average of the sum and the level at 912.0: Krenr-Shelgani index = 6.83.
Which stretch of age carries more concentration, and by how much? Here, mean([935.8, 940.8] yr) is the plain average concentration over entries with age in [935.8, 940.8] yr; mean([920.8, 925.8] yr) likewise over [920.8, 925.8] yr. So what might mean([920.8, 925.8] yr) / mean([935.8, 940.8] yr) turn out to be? 0.92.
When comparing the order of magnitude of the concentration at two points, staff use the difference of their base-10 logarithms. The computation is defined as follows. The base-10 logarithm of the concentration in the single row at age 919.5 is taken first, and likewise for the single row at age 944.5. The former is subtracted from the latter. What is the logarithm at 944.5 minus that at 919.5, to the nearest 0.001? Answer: 0.048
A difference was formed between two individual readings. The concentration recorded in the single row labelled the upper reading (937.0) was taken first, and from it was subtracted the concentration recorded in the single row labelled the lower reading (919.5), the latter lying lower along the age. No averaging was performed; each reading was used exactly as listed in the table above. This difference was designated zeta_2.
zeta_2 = 0.60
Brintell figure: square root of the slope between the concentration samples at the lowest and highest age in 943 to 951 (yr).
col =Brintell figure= 0.11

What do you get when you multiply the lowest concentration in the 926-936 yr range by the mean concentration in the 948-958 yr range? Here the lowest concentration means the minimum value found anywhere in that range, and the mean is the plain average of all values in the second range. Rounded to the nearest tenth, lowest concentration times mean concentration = 22.0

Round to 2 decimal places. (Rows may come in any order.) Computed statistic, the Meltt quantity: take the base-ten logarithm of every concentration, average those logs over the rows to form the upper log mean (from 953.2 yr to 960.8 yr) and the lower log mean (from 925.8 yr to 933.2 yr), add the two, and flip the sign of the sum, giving -1.33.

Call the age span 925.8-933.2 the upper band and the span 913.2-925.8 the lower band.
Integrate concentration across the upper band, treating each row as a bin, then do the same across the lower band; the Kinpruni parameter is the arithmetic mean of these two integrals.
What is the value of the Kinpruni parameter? 45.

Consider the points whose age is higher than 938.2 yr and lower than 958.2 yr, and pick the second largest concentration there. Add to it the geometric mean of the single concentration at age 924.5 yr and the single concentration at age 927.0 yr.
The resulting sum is 9.56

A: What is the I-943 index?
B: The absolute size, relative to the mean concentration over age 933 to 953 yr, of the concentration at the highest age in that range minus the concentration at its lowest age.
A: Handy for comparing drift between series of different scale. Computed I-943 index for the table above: 0.024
